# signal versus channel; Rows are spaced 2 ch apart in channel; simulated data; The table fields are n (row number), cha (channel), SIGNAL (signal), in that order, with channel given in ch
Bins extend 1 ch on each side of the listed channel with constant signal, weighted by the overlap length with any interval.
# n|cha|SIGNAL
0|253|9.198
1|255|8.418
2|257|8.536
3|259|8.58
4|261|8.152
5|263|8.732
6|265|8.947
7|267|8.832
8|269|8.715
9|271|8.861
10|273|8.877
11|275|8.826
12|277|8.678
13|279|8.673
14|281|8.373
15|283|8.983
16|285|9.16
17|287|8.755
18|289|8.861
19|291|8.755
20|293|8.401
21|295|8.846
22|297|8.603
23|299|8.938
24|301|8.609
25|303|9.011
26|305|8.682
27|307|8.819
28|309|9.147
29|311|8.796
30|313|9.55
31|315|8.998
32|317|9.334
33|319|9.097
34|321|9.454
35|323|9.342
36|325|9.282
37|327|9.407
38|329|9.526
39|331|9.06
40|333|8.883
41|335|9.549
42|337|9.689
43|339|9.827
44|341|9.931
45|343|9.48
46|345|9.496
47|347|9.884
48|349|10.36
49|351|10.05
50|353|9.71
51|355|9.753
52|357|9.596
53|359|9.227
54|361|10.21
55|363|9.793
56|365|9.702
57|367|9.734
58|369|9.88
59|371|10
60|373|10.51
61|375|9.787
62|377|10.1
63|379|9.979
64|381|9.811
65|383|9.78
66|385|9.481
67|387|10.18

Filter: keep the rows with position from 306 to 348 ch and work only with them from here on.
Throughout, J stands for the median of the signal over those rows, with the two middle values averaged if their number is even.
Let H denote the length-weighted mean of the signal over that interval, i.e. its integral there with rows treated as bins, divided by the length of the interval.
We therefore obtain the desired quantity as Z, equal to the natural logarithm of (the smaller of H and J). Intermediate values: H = 9.4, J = 9.4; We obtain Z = 2.24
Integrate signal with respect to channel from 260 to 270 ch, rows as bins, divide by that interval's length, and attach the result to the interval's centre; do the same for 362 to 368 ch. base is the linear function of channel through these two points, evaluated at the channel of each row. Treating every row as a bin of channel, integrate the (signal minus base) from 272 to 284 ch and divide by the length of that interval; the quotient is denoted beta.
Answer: -0.08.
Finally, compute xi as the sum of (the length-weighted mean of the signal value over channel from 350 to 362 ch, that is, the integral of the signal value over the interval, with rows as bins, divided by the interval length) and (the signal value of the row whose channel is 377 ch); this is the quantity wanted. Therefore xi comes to 19.9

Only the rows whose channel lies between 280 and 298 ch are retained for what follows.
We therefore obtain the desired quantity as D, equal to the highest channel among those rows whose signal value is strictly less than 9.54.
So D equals 297 ch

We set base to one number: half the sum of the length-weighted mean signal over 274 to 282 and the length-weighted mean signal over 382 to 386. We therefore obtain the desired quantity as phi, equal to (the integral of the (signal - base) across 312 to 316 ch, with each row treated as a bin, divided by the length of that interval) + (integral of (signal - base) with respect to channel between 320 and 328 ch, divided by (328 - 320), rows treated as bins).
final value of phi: 0.4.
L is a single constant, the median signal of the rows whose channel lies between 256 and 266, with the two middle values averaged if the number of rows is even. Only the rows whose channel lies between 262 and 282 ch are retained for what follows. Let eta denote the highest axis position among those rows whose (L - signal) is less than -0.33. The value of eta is 265 ch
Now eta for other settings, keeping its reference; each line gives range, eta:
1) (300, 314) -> 313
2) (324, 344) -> 343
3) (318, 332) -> 331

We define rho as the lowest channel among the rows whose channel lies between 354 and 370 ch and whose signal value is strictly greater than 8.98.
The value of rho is 355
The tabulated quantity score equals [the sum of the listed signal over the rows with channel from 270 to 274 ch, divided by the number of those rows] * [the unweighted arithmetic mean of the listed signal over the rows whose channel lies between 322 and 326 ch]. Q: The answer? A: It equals 82.6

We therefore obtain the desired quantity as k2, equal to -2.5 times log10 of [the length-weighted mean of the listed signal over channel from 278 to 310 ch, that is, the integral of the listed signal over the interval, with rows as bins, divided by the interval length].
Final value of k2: -2.36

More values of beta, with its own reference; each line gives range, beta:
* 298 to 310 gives -0.22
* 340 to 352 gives 0.33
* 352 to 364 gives 0.05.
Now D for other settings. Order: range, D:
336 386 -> 385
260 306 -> 305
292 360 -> 359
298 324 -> 323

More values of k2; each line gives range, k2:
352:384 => -2.48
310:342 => -2.43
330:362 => -2.46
